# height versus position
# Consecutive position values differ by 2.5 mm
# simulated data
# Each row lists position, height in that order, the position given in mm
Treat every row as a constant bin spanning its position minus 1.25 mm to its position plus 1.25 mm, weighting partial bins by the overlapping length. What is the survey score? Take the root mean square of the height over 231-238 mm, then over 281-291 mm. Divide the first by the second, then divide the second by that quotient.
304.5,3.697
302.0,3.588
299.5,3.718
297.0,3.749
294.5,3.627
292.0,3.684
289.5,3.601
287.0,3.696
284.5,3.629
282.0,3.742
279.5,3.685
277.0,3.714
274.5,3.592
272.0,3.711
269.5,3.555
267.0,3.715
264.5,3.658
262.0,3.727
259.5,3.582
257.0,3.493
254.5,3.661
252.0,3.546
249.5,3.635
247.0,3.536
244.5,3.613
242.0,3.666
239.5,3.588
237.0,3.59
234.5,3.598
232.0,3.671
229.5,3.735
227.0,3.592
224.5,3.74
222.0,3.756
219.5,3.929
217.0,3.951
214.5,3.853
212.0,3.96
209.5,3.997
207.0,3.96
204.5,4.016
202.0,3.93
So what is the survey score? 3.72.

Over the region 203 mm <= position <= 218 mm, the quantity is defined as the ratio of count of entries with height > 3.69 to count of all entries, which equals 1.0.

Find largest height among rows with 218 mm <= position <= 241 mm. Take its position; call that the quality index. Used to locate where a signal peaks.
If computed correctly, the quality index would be 219.5 mm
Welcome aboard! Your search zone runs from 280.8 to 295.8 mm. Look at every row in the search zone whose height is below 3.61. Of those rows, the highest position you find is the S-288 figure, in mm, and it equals 289.5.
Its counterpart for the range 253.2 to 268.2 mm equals 259.5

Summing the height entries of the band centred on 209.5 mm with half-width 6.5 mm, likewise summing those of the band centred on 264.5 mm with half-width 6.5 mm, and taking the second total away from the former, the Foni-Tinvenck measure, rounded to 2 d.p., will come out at 1.55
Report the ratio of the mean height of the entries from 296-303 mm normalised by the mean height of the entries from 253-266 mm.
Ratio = 1.02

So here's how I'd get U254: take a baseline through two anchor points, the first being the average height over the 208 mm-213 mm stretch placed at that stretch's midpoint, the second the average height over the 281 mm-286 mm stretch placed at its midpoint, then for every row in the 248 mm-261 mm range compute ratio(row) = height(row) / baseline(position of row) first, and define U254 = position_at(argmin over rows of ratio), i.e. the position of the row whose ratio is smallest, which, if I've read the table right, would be 257.0 mm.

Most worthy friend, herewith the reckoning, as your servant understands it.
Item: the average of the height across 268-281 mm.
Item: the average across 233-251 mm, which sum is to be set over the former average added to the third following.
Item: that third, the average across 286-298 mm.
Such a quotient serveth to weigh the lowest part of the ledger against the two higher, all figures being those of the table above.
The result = 0.49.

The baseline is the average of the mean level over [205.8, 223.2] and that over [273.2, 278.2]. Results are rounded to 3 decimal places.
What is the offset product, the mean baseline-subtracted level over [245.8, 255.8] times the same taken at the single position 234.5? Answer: 0.035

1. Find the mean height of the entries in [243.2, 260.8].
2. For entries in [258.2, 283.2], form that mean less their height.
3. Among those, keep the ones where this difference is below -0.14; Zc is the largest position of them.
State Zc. 282.0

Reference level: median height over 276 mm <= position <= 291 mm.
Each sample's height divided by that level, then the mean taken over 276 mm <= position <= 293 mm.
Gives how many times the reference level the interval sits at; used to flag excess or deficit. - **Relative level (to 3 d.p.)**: 0.997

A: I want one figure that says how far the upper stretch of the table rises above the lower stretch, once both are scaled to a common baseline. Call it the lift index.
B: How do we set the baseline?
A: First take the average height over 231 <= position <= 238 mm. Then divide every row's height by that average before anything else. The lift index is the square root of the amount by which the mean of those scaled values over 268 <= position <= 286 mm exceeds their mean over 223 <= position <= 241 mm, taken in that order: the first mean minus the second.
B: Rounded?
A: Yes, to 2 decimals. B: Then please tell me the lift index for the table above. 0.07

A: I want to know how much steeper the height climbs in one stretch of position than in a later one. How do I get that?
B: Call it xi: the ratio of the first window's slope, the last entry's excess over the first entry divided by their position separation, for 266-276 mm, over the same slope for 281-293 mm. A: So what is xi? 2.8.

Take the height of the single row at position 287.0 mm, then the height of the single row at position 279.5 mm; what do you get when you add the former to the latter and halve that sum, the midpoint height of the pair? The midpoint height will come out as 3.69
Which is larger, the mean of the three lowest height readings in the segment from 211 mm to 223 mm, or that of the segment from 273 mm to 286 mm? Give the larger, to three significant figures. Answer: 3.85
